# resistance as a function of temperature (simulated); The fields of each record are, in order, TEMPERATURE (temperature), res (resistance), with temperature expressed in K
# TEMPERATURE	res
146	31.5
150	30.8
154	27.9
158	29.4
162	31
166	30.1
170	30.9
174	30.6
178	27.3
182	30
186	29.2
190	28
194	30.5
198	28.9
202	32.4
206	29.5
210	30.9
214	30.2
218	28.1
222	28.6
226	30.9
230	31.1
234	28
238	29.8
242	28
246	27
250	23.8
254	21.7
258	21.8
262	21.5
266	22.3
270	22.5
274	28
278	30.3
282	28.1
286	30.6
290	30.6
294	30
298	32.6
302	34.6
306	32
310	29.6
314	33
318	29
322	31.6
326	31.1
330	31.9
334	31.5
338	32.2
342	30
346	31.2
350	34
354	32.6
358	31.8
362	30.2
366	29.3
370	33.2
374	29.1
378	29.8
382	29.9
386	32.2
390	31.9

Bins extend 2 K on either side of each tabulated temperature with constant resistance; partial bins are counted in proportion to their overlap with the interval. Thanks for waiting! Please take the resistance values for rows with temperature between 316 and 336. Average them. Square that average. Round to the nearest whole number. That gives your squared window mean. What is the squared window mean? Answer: 962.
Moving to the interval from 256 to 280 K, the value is 595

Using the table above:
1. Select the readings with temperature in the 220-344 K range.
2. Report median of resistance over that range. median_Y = 30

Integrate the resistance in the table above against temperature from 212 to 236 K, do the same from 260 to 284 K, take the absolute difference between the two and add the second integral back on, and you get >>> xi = 708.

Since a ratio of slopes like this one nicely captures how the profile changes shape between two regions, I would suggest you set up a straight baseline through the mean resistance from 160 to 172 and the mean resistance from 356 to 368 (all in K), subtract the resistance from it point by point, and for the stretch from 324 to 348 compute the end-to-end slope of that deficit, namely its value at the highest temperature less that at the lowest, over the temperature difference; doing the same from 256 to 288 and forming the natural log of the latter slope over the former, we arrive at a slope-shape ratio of 3.9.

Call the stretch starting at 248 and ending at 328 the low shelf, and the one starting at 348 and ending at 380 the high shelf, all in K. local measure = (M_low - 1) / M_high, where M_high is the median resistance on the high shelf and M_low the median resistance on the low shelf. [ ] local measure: 0.929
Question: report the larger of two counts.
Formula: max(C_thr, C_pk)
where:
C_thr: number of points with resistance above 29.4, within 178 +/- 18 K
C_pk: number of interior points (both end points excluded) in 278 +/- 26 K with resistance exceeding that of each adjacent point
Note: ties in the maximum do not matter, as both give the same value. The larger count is 6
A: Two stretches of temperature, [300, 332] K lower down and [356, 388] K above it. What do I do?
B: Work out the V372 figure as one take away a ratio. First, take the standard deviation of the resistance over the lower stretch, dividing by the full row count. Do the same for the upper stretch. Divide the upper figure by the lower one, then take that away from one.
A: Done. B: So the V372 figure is 0.15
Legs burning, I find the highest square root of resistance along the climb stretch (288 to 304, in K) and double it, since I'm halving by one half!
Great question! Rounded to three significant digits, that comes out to 11.8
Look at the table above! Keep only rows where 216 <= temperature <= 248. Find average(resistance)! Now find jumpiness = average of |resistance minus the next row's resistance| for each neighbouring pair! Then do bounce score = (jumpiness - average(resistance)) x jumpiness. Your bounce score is -42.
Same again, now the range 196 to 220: -59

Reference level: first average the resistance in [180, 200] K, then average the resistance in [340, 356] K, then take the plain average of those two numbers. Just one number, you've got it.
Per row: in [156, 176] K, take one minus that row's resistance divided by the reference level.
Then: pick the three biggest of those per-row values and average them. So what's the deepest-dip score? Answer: 0.02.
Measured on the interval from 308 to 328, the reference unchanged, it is 0.02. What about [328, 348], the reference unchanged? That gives -0.01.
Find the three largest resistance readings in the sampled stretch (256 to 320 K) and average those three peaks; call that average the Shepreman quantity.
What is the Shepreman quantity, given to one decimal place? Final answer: 33.4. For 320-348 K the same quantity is 31.9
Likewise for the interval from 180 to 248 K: 31.5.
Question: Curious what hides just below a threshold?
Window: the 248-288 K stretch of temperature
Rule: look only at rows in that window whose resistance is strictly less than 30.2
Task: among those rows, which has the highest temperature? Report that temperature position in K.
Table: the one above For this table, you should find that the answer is 282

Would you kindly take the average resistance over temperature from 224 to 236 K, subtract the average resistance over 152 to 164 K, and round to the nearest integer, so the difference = 1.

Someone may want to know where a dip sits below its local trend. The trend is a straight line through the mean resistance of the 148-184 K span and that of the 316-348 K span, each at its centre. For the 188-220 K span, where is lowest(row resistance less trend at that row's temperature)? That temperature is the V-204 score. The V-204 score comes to 218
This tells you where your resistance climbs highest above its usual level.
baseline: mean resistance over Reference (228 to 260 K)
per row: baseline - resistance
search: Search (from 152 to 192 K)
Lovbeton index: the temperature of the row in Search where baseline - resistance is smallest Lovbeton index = 162 K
